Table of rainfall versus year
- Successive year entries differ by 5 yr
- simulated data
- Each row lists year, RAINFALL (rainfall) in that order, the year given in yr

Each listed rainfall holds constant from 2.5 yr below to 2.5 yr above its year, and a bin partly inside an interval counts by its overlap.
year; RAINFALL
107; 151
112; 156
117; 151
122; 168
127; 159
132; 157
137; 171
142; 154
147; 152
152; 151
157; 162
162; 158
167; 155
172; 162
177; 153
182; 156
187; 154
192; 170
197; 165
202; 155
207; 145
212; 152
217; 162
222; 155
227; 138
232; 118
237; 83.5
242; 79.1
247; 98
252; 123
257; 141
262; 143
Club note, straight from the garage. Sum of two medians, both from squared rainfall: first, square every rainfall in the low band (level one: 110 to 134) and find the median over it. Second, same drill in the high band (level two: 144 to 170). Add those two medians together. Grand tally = 48674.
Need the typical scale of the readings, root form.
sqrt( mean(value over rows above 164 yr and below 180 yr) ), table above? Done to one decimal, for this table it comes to 12.5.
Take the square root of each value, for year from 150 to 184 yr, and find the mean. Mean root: 12.5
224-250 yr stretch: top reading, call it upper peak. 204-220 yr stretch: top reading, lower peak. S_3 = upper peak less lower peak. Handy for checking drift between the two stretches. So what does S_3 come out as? -24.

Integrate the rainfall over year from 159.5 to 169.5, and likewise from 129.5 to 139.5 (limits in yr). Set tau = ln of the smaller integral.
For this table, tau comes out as 7.36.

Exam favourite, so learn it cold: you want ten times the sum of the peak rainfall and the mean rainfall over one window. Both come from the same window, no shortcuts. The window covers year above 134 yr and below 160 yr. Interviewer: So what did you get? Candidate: 3290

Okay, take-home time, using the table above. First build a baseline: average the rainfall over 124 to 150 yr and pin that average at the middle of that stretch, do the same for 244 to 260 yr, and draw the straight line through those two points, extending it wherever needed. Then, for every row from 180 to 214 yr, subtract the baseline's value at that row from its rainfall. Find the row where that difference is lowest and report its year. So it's 207 yr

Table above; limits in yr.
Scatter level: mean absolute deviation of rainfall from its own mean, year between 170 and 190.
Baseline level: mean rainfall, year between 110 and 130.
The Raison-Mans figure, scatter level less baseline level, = -156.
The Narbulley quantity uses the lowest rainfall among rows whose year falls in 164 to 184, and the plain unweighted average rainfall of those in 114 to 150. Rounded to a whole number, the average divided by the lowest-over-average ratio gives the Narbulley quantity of 165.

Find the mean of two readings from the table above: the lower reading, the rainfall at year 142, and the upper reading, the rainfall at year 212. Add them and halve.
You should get 153.0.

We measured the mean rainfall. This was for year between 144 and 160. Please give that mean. 155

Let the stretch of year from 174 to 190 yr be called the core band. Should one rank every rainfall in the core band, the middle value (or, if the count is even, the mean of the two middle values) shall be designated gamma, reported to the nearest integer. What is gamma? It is 154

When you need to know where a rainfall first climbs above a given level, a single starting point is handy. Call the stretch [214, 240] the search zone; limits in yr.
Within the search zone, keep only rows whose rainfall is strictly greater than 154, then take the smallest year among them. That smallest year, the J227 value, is 217 yr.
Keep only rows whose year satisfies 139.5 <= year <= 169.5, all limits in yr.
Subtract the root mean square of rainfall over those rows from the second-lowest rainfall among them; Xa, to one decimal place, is -3.4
